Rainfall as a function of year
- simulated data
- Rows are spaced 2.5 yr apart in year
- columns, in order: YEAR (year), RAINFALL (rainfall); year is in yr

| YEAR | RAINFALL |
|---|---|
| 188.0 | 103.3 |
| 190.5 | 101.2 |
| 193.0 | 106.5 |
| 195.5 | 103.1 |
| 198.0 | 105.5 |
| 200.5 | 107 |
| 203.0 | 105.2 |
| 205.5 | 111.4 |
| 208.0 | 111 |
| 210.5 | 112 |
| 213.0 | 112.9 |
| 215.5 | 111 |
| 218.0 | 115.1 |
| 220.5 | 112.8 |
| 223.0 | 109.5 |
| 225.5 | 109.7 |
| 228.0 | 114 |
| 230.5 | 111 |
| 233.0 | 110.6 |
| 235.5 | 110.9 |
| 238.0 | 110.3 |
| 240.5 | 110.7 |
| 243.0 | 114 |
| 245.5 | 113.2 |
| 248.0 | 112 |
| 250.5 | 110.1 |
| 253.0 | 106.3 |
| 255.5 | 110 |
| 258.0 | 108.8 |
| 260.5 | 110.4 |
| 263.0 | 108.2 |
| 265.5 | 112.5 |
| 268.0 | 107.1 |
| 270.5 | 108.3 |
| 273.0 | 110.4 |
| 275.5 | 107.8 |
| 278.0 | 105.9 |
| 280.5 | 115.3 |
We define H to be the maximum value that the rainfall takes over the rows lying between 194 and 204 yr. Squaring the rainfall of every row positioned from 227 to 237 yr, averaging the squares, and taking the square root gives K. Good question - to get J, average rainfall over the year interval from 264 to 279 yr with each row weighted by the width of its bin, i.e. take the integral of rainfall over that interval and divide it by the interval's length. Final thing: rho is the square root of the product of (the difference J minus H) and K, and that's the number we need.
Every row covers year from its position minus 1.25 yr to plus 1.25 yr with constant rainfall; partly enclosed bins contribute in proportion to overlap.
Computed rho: 14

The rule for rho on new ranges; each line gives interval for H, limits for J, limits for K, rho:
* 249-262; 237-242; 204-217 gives 6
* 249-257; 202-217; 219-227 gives 8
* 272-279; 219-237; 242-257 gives 10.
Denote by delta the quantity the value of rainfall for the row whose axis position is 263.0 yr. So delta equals 108.2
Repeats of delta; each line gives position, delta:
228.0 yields 114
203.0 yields 105.2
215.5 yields 111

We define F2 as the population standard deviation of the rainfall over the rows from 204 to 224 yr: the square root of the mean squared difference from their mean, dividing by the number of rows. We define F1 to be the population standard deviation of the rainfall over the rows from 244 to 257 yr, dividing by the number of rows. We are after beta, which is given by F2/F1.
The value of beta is 0.7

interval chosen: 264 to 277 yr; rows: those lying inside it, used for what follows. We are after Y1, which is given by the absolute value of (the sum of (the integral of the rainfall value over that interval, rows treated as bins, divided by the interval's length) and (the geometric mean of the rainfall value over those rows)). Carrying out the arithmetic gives 218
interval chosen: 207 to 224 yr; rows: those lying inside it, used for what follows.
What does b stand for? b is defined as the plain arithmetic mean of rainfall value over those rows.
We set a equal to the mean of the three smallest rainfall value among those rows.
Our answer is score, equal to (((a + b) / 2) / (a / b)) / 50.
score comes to 2.26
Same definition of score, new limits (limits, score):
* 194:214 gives 2.21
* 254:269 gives 2.20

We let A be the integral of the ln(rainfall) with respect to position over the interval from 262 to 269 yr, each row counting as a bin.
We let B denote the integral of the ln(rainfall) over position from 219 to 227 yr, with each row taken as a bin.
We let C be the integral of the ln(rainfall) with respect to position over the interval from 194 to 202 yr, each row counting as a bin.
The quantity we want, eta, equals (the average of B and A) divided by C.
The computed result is 0.947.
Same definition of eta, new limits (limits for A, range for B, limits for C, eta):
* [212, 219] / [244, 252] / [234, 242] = 0.940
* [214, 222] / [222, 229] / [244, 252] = 0.938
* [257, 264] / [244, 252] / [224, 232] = 0.936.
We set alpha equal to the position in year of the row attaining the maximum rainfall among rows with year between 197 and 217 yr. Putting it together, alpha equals 213.0 yr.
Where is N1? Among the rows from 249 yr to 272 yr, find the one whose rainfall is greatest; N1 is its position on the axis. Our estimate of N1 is 265.5 yr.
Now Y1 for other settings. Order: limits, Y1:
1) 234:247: 224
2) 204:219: 224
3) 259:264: 219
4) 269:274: 219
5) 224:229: 223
